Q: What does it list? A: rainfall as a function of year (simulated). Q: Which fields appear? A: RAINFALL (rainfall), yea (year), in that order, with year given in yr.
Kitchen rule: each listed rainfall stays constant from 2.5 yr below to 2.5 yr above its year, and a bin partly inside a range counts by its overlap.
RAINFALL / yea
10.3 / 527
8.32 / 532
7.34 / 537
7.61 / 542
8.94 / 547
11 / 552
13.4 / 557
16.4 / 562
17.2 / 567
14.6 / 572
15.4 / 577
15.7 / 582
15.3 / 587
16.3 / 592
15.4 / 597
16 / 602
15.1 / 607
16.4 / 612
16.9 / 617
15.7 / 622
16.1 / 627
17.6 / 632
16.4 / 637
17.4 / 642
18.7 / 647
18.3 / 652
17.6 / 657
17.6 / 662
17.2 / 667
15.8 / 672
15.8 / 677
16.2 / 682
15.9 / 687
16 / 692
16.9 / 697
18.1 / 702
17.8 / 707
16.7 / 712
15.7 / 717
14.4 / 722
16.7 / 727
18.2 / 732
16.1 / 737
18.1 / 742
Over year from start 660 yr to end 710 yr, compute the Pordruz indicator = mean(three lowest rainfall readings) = 15.8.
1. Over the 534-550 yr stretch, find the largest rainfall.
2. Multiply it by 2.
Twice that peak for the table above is 17.9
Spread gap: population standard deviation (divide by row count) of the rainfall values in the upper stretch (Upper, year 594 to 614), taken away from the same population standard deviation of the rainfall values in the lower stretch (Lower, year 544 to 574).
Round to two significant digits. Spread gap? 2.4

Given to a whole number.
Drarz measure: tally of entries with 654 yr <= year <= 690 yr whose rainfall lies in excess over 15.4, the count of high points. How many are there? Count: 7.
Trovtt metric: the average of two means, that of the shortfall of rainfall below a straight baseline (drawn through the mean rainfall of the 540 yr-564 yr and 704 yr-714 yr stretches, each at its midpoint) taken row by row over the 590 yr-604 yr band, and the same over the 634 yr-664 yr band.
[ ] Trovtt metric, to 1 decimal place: -2.7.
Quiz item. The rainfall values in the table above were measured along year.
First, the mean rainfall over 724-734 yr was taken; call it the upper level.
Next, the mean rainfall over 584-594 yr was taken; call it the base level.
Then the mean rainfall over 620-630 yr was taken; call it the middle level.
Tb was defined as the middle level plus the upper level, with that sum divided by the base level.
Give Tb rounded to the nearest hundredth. 2.11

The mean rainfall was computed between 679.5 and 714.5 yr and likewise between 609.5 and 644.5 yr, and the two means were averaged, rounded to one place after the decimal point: 16.7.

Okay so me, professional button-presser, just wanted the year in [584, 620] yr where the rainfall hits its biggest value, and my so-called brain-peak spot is 617 yr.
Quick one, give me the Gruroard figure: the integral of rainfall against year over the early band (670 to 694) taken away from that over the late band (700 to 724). 15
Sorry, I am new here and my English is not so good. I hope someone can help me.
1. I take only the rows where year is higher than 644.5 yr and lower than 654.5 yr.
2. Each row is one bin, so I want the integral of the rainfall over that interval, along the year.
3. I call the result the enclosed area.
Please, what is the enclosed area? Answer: 185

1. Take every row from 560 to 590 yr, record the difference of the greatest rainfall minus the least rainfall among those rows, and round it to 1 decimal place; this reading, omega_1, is 2.6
